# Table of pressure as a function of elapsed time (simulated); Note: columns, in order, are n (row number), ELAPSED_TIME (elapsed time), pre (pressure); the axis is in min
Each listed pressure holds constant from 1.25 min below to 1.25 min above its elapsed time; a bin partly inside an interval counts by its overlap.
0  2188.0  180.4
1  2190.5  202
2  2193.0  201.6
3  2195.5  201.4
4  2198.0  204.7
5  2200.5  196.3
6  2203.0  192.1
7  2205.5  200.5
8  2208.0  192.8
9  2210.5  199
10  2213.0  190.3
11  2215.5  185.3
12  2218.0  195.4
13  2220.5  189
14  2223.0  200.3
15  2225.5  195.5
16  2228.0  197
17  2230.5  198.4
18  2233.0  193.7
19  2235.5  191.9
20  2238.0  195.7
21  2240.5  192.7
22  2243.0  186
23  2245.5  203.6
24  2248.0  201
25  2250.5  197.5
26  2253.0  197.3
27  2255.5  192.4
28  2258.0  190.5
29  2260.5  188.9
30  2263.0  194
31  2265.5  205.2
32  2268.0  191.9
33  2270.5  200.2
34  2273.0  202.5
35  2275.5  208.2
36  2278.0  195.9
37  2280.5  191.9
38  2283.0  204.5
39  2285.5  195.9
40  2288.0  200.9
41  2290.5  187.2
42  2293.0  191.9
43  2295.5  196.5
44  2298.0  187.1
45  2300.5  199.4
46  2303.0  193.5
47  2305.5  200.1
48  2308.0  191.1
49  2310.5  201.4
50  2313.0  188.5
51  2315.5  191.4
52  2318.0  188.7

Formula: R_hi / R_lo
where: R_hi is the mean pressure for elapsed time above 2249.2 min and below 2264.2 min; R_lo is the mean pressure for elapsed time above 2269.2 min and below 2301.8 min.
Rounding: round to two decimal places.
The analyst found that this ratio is 0.98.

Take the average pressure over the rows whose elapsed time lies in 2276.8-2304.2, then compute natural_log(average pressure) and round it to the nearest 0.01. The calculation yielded 5.27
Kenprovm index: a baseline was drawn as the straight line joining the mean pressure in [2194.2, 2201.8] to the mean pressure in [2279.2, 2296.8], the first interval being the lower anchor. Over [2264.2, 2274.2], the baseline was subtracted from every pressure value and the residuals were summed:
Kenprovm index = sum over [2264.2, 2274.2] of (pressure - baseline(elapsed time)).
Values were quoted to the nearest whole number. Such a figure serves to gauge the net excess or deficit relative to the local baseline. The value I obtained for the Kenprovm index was 13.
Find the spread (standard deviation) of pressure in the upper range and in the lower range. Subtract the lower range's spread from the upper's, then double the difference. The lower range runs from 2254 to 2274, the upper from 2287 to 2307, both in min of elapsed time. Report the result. -1.0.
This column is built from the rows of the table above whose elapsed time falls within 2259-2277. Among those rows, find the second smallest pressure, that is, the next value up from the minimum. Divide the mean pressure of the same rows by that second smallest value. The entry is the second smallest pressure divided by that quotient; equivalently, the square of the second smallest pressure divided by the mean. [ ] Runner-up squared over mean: 185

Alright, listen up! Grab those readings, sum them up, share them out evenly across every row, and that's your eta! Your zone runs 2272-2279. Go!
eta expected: 202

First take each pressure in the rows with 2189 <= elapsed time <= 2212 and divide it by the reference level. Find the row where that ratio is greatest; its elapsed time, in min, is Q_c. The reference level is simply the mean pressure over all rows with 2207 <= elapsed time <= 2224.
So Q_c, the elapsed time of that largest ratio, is 2198.0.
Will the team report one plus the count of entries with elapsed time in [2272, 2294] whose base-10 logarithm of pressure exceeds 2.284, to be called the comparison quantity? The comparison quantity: 7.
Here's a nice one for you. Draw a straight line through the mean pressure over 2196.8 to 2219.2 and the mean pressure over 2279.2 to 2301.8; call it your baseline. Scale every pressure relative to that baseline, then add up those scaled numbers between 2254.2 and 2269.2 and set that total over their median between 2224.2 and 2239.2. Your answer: 5.95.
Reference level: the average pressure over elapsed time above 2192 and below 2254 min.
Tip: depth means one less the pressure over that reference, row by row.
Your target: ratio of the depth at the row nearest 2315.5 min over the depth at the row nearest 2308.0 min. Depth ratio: 0.94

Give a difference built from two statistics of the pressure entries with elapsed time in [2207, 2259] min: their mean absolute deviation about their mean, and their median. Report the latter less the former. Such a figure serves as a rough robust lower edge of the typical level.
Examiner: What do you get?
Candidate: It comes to 192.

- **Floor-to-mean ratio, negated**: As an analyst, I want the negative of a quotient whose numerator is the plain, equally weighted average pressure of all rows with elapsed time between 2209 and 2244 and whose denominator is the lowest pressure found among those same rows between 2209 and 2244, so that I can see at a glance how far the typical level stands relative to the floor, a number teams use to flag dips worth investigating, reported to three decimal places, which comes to -1.045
